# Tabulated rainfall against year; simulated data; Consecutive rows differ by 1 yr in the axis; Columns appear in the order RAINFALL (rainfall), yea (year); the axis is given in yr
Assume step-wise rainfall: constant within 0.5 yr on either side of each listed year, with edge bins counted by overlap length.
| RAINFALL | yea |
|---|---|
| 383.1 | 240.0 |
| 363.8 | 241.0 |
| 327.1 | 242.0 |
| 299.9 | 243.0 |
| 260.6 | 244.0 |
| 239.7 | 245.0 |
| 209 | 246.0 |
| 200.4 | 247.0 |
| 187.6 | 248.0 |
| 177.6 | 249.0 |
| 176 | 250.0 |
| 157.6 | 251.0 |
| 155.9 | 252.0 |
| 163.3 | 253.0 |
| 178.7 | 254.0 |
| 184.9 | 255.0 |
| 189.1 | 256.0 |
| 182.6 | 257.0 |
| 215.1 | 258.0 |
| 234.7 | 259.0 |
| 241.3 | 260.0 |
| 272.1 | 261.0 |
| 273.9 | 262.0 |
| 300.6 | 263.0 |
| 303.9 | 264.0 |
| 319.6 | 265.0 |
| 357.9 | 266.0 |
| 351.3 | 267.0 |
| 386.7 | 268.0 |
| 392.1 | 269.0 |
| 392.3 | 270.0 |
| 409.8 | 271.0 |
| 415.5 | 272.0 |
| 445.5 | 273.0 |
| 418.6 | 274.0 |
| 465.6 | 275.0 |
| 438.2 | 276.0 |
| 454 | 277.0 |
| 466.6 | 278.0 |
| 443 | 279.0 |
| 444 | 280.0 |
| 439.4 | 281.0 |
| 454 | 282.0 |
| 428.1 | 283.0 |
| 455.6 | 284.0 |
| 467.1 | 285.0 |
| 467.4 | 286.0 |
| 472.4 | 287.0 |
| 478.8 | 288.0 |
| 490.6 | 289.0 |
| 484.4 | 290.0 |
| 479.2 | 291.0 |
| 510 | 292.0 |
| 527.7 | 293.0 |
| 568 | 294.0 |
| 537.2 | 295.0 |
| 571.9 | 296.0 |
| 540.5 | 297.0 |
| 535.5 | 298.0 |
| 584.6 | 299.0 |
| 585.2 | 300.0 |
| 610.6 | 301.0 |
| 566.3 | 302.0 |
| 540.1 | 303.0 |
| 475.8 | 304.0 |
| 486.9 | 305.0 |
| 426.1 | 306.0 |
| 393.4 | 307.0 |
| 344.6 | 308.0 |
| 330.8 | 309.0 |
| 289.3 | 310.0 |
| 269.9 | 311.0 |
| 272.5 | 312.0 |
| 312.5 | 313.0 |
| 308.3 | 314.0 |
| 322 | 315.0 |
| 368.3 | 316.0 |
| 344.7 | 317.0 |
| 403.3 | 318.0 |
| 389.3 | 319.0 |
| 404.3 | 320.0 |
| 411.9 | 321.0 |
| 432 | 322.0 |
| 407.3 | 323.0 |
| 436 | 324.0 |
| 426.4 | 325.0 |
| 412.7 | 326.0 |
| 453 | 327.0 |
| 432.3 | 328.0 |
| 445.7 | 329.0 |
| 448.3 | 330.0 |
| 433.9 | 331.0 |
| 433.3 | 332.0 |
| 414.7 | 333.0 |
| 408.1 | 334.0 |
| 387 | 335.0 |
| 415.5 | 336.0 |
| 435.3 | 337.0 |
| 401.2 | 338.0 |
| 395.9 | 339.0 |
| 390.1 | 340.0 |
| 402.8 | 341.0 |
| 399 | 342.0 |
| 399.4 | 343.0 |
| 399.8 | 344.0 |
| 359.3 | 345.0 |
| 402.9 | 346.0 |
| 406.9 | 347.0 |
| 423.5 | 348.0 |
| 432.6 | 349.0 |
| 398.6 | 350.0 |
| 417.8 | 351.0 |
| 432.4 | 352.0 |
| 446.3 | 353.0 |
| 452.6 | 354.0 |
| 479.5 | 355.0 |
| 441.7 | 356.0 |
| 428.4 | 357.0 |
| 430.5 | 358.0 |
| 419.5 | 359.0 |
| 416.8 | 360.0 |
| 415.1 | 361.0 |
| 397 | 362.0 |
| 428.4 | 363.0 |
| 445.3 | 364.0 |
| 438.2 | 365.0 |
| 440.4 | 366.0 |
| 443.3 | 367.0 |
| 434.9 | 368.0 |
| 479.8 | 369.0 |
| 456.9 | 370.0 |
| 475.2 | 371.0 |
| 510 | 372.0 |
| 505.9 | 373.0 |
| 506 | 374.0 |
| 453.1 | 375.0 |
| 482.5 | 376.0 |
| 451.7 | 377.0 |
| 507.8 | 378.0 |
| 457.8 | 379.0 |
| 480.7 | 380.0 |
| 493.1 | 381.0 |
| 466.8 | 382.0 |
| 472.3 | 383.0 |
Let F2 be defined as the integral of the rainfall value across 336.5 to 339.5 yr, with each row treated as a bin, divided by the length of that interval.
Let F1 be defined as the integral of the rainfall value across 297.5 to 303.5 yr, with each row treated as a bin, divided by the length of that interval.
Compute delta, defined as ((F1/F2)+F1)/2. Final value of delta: 286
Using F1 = 570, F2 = 411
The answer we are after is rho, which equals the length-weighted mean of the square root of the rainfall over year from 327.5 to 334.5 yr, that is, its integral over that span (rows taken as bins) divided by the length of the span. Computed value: 20.8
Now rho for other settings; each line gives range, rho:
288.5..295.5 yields 22.7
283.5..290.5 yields 21.8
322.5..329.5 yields 20.7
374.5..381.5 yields 21.8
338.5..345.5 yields 19.8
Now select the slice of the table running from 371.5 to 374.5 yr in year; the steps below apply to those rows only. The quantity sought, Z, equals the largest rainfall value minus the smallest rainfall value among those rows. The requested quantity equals 4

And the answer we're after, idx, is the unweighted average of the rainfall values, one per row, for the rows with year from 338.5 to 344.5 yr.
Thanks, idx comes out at 398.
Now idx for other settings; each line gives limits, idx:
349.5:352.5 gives 416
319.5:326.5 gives 419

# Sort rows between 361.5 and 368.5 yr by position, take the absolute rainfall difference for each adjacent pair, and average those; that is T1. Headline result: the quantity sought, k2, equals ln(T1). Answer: 2.4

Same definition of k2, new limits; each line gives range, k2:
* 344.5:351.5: 3.0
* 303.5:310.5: 3.5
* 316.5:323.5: 3.1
